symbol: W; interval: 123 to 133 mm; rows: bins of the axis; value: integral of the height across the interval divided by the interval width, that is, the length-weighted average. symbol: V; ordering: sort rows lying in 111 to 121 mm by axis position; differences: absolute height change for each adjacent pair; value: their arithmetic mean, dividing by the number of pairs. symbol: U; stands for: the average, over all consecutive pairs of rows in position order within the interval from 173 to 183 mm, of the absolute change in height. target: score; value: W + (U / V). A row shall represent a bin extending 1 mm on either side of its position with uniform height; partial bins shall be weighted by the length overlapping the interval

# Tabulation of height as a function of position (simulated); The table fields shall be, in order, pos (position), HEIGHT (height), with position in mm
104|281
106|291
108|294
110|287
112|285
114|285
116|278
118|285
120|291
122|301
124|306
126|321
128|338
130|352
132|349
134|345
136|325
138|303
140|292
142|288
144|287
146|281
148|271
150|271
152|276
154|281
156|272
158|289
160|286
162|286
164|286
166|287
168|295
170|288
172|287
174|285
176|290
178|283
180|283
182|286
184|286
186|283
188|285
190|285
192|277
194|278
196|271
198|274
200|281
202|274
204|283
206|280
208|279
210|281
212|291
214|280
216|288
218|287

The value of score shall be 334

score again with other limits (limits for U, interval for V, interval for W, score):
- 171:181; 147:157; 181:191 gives 286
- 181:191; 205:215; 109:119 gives 284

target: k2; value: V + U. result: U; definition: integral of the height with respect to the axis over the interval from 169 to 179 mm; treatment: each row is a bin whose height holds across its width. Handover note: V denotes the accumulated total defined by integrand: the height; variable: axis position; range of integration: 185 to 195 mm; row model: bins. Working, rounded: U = 2866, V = 2816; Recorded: 5682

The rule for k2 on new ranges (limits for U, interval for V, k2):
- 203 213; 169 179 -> 5694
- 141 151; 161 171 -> 5680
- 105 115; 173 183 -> 5738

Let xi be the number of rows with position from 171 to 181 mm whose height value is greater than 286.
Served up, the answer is 2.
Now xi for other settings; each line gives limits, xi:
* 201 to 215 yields 1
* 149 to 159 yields 1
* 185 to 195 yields 0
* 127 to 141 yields 7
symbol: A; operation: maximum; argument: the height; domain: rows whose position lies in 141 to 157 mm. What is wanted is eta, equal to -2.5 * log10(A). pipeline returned -6.148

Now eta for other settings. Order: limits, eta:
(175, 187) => -6.156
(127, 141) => -6.366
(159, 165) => -6.141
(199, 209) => -6.129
